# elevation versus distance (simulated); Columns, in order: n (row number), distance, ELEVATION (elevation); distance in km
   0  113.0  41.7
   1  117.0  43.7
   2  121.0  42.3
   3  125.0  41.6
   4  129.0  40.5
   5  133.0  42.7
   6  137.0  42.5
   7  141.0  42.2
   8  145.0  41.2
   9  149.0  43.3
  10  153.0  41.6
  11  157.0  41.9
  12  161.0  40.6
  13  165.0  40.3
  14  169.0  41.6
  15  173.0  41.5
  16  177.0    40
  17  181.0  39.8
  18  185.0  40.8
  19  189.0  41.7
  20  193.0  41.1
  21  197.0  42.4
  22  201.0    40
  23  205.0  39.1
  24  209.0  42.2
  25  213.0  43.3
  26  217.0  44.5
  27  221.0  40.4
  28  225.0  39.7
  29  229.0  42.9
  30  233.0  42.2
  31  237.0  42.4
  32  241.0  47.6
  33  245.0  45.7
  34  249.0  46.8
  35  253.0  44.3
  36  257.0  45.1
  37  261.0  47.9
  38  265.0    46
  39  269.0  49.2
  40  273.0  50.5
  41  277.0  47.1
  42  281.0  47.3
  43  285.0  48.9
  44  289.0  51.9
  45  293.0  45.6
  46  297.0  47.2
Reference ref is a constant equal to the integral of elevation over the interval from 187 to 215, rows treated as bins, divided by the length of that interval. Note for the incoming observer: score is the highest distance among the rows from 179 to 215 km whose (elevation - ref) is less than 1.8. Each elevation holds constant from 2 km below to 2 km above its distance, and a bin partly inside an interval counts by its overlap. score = 209.0 km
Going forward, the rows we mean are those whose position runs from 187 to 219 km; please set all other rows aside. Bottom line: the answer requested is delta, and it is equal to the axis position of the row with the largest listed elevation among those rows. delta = 217.0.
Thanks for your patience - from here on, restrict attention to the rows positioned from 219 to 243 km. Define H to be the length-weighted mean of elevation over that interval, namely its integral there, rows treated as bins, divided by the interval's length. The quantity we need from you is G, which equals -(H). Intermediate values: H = 42.5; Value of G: -42.5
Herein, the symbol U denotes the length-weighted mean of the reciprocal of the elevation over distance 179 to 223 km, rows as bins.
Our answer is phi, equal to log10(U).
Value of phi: -1.62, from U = 0.0242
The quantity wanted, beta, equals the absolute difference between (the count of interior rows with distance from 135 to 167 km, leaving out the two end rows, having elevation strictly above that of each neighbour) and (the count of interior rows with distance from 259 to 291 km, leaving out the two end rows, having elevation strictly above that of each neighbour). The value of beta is 1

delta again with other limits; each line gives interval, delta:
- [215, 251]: 241.0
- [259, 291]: 289.0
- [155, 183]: 157.0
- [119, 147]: 133.0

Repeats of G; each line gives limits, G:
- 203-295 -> -45.2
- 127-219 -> -41.5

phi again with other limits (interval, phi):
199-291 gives -1.65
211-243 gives -1.63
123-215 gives -1.62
